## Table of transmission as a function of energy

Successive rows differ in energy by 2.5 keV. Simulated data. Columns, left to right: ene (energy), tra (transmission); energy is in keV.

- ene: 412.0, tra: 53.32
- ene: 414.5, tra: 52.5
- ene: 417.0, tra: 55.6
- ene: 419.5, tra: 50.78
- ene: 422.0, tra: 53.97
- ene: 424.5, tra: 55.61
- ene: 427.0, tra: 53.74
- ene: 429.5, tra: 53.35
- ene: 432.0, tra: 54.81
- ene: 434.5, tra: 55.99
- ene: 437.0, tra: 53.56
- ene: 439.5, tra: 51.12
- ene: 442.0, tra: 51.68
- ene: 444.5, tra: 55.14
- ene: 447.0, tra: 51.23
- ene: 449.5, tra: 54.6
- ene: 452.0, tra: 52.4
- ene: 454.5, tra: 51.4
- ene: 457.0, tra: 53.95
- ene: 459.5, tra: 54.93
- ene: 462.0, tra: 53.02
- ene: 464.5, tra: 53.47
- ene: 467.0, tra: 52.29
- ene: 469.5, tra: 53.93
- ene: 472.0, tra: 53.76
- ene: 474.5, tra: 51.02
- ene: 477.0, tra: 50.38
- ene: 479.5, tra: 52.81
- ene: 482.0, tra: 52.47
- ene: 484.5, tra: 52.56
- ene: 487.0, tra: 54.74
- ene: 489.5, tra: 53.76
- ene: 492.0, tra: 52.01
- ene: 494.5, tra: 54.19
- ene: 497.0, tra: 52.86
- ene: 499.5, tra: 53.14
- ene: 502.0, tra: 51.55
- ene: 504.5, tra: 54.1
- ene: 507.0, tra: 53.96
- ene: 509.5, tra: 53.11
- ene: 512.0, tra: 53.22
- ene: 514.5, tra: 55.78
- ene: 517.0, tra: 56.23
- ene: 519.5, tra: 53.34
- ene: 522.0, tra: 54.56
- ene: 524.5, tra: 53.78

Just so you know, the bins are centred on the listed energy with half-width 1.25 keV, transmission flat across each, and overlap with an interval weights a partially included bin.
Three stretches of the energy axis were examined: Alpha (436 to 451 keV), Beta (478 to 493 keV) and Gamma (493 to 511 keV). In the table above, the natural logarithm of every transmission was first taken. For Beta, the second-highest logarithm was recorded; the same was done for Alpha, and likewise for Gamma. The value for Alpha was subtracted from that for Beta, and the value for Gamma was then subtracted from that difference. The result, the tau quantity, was -4.01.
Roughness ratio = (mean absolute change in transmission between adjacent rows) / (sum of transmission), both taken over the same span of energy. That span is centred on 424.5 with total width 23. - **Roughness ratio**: 0.0045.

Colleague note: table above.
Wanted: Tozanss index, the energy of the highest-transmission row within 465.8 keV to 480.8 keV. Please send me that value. 469.5 keV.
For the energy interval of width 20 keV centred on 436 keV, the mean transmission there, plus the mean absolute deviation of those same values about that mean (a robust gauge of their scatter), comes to 54.9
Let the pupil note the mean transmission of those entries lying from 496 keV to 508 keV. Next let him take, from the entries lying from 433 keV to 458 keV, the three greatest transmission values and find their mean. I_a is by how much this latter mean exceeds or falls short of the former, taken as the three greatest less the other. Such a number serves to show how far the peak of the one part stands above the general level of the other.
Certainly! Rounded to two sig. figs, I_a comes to 2.1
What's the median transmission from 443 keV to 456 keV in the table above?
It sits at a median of 52.4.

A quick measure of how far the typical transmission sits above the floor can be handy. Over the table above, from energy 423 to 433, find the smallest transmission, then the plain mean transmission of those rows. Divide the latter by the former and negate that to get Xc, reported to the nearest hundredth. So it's -1.02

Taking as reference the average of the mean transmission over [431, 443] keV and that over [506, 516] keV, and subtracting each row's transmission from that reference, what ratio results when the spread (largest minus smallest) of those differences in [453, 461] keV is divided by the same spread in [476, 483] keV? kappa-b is 1.45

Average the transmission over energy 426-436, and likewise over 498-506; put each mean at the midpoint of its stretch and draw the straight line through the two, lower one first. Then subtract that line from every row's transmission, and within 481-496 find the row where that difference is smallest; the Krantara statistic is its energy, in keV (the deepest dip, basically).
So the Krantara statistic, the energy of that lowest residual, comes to 492.0 keV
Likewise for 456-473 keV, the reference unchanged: 467.0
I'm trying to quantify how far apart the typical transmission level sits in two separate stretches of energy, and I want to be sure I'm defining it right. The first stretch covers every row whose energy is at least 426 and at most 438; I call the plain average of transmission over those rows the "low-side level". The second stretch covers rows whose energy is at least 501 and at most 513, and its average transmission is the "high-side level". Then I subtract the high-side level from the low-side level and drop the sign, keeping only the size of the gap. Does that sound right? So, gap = 1.10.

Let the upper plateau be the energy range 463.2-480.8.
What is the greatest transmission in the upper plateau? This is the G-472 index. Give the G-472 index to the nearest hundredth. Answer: 53.93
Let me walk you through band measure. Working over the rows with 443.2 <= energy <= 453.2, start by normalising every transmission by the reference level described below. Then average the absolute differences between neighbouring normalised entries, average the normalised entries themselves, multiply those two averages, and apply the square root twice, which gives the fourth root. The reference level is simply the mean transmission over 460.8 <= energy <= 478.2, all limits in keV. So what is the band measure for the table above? 0.50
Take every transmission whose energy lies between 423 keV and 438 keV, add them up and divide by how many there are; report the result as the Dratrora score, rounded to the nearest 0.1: 54.5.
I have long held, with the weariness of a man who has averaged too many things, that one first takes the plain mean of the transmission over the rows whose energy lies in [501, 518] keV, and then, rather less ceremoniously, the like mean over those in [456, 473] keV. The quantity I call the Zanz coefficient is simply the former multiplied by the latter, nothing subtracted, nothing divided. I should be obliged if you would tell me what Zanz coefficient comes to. 2895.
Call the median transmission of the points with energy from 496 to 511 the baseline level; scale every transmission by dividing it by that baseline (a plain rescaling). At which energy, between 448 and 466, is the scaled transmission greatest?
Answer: 459.5 keV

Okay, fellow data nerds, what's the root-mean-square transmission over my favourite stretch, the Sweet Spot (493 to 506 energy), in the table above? 53.2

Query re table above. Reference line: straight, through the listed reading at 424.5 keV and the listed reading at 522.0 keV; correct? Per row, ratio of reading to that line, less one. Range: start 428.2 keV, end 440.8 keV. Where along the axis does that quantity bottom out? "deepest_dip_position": 439.5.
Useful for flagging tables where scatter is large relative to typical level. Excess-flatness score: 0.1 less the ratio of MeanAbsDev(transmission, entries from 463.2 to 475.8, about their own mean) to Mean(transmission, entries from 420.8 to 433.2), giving 0.0817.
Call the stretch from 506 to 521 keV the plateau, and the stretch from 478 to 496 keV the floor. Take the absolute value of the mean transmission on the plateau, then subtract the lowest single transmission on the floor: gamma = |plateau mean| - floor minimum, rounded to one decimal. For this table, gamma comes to 2.3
